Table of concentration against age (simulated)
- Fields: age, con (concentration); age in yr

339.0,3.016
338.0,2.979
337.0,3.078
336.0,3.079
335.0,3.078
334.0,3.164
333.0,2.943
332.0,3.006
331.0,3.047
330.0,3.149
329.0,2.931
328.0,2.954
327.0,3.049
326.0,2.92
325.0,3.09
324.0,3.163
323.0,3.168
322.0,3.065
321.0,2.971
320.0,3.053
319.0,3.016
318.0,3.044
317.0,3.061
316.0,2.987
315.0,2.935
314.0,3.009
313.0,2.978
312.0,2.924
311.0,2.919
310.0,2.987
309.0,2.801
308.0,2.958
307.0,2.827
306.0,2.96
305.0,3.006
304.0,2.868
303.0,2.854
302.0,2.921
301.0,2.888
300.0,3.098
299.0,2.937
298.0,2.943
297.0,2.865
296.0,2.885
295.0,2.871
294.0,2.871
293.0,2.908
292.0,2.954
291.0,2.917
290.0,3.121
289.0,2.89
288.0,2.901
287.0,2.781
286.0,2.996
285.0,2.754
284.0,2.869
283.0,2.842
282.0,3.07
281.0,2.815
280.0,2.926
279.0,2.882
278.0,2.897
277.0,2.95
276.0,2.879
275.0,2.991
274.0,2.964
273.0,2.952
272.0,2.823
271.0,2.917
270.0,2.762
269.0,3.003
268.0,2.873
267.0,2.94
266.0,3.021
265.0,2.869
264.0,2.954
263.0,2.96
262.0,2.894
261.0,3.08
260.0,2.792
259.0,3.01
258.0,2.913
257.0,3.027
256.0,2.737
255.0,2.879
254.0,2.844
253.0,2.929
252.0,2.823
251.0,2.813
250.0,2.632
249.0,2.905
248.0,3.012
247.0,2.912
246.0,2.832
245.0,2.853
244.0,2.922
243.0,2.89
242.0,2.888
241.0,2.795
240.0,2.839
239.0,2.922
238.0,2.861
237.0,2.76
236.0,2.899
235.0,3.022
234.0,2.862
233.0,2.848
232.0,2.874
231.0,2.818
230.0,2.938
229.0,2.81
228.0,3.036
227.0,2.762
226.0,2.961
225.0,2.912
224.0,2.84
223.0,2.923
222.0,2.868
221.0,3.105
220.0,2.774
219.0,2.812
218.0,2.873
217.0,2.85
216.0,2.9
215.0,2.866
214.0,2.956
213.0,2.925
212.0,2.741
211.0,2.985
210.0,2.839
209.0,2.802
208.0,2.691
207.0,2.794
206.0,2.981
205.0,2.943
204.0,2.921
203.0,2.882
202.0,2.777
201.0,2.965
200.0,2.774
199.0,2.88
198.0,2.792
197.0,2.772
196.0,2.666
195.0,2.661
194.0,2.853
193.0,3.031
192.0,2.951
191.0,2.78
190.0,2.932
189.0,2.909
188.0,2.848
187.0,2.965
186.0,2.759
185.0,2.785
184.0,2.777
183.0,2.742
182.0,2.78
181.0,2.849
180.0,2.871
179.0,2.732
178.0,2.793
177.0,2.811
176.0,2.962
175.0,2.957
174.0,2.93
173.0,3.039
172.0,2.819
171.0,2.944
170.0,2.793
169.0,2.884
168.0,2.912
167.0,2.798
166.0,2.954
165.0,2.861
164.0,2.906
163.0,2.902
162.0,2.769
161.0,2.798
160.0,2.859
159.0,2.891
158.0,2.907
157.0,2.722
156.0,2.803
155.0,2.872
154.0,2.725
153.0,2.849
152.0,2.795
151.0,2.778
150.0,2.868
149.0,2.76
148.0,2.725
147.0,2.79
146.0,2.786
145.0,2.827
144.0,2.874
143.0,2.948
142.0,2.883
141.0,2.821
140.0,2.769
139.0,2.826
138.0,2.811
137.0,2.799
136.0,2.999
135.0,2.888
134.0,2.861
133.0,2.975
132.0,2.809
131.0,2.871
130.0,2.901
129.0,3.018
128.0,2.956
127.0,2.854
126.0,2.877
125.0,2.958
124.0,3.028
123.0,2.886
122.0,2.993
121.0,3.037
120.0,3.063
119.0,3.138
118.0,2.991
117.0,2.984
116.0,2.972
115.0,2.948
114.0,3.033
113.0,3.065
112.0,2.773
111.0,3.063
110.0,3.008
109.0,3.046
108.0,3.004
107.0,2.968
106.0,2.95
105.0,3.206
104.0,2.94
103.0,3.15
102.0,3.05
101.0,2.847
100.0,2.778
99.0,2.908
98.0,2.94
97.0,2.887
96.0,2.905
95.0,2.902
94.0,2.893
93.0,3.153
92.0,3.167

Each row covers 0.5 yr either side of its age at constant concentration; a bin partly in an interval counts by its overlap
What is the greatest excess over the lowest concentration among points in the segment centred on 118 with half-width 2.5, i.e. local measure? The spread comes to 0.166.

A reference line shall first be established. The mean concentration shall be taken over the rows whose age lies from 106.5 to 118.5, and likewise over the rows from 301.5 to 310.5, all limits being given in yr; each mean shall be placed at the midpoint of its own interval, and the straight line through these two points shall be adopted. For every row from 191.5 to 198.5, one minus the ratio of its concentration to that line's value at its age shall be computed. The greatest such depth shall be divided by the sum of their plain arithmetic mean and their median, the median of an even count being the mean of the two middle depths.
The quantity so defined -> 1.0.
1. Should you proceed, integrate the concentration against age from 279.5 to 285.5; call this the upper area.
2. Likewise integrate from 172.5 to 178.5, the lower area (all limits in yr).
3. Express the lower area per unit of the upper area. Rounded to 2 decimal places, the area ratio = 1.01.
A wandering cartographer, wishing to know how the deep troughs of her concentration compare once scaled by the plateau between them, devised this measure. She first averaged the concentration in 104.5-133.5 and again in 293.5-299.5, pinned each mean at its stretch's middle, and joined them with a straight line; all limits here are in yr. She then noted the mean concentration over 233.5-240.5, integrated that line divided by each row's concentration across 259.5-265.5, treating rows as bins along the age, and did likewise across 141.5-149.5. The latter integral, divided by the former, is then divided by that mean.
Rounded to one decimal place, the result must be 0.5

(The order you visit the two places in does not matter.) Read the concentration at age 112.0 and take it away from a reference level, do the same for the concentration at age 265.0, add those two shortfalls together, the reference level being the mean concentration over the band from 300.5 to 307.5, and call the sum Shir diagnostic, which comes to 0.16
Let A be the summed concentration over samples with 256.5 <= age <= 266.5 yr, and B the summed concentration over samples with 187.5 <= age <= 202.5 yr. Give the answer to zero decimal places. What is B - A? 13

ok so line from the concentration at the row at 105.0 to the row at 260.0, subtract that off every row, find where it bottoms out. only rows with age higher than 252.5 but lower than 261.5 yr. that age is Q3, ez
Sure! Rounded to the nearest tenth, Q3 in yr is 256.0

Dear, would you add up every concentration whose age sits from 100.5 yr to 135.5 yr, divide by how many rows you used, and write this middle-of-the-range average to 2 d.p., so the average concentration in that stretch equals 2.97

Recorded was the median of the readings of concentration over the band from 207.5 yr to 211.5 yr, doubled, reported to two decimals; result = 5.64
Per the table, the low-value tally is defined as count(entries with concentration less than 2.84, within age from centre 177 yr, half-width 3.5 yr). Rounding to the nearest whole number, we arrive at 3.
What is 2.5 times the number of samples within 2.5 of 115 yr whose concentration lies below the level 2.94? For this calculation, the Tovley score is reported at 0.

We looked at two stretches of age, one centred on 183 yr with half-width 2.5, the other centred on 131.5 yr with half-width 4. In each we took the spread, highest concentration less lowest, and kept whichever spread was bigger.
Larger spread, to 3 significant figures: 0.209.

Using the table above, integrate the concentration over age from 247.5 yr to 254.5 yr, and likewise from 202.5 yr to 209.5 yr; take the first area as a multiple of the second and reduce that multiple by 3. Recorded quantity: -2.00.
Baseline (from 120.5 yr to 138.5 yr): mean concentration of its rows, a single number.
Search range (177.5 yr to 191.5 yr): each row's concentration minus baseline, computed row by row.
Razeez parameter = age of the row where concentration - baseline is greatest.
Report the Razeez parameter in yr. 187.0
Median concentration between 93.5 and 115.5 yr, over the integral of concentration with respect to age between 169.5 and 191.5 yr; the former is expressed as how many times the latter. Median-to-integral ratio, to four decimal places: 0.0470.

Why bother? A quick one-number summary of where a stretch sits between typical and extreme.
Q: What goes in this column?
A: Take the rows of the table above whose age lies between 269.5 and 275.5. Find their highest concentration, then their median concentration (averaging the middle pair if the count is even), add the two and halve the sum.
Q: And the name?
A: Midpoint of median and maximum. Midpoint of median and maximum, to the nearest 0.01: 2.96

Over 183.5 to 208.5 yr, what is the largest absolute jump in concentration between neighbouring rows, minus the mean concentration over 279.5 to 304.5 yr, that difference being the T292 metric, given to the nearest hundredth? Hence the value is -2.70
